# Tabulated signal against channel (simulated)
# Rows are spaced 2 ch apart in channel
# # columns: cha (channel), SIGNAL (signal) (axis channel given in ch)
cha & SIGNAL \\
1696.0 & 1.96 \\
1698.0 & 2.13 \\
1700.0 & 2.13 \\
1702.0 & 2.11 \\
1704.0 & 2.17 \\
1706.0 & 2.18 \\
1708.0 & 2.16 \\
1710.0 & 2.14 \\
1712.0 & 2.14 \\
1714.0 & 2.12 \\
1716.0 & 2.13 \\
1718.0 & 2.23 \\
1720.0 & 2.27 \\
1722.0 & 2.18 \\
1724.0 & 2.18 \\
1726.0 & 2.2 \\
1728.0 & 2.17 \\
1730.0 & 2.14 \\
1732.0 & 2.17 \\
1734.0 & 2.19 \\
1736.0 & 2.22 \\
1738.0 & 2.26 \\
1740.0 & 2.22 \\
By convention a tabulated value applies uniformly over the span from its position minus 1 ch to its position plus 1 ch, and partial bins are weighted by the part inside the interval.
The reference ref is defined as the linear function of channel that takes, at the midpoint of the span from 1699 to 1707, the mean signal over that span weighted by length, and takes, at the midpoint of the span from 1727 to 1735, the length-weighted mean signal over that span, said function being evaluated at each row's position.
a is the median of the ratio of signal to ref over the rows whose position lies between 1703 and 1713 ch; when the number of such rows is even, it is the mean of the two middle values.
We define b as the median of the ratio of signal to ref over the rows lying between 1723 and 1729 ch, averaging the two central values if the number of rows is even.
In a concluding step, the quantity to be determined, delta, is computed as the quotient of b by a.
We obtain 1.00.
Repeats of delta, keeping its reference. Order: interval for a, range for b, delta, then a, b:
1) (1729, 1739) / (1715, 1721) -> 1.02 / 1.01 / 1.033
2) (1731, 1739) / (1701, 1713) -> 0.98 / 1.02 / 0.999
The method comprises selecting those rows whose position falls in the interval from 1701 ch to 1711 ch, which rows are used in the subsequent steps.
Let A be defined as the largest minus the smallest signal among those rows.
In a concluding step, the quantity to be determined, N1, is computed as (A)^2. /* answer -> 0.005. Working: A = 0.070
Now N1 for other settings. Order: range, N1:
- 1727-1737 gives 0.006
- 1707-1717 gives 0.002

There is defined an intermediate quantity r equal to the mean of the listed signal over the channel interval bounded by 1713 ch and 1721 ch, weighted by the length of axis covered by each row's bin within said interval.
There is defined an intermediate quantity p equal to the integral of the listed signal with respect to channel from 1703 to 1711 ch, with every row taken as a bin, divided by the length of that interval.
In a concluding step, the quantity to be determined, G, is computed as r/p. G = 1.01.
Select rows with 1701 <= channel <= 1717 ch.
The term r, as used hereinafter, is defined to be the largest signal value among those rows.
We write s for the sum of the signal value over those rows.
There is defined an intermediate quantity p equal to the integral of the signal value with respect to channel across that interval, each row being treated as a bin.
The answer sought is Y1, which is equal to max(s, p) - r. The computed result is 32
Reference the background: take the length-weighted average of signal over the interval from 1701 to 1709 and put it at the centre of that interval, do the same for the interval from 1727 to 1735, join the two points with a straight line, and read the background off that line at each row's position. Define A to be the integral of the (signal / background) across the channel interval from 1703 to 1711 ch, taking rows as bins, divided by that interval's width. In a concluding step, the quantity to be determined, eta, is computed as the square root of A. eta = 1.00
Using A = 1.00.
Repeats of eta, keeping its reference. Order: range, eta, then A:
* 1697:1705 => 1.00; 0.99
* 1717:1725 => 1.01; 1.02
